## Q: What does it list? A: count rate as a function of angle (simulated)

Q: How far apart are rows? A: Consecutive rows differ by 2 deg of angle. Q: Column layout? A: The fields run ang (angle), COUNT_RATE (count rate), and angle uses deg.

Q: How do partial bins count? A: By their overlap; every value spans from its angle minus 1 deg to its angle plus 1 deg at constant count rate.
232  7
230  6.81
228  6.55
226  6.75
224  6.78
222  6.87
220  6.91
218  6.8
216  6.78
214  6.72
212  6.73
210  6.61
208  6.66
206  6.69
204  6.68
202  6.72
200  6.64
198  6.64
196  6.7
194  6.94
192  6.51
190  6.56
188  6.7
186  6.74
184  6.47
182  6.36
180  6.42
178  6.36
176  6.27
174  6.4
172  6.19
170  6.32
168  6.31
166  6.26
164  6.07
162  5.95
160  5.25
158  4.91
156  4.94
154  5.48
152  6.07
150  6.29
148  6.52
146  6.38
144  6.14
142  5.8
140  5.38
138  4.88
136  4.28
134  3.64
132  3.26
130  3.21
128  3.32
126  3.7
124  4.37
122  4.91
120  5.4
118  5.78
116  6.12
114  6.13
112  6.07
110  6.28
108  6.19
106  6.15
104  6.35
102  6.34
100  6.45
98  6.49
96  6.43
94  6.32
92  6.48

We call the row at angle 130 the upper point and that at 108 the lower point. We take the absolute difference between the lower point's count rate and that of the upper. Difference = 3.0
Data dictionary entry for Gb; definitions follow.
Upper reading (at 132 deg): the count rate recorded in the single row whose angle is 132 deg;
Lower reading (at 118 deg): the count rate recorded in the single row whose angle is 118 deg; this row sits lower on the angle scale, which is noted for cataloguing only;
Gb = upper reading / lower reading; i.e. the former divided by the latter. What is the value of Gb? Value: 0.56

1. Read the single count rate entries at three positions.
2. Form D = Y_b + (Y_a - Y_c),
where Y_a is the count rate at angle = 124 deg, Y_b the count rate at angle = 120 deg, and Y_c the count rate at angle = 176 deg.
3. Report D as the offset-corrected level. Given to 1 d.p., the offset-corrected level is 3.5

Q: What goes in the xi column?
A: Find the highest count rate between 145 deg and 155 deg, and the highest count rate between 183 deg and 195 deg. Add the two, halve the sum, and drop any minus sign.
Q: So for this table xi 6.7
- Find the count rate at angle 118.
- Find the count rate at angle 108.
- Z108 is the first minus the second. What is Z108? -0.4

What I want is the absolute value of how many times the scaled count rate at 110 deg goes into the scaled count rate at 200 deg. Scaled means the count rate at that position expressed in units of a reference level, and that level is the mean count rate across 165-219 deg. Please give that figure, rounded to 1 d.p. 1.1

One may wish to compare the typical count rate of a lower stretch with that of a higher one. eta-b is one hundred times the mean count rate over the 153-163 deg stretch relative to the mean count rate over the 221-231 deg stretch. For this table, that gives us 79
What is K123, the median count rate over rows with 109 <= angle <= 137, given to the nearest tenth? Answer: 4.6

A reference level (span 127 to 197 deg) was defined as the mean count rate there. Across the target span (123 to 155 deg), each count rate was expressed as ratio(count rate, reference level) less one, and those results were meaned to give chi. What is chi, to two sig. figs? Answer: -0.14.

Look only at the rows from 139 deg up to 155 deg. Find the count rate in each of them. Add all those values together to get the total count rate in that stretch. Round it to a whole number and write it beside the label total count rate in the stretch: 48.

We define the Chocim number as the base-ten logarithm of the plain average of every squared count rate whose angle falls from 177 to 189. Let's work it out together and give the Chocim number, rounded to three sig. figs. 1.63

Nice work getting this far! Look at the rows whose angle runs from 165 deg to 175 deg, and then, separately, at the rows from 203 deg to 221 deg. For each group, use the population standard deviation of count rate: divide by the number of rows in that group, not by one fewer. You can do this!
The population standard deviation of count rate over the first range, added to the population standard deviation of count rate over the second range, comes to 0.15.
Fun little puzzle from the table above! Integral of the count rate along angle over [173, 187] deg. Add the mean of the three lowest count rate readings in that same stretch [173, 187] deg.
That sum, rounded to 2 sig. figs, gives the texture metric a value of 96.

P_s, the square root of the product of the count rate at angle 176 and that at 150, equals 6.28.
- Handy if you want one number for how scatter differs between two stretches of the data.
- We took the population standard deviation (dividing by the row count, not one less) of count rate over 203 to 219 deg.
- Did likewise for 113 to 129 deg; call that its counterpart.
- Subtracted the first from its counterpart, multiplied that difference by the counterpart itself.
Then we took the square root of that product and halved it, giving 0.49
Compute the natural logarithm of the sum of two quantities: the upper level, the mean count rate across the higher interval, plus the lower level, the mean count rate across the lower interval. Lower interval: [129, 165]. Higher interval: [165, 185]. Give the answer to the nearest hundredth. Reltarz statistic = 2.45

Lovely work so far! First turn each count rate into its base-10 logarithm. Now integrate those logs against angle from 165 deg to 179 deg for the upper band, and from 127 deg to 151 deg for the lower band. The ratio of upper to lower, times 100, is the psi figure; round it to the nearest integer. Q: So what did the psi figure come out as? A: 69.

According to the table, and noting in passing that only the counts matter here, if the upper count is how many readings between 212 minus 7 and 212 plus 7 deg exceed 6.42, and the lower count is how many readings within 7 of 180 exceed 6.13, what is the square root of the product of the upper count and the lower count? 7.0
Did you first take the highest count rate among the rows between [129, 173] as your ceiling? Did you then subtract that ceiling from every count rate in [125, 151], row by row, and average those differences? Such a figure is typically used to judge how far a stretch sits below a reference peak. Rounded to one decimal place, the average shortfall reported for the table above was -1.7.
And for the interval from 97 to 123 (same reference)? -0.5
